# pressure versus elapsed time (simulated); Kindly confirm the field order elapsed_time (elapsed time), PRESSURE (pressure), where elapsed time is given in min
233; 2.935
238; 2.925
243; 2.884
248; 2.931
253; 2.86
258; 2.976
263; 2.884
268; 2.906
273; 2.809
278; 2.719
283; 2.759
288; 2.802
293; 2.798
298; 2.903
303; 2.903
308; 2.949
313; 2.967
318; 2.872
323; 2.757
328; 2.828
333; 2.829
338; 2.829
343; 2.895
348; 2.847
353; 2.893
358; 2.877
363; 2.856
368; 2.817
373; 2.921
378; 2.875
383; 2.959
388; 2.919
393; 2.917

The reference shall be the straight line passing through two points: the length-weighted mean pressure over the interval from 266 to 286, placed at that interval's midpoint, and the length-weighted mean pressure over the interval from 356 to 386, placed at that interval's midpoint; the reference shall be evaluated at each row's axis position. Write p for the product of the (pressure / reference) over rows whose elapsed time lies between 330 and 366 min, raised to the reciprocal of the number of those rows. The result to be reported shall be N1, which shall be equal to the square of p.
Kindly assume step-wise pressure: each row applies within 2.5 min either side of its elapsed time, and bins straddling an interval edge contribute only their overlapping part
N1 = 1.00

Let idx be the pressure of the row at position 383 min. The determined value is 2.959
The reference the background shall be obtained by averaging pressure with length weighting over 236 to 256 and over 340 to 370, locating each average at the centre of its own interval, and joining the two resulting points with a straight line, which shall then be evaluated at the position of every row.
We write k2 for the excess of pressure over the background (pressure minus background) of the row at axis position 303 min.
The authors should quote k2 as 0.02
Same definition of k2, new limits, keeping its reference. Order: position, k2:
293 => -0.09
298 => 0.02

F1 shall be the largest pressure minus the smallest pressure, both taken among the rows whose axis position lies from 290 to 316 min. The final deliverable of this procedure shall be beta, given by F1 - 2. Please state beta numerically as -1.83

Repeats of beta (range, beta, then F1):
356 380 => -1.90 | 0.104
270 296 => -1.91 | 0.090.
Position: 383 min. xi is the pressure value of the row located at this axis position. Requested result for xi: 2.959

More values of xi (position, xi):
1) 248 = 2.931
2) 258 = 2.976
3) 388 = 2.919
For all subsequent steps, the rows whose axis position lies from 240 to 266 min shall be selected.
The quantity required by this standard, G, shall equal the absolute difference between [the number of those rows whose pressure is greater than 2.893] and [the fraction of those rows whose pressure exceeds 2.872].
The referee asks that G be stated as 1.2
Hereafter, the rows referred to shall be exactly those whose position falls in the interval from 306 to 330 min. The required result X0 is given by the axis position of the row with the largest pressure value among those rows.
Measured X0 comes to 313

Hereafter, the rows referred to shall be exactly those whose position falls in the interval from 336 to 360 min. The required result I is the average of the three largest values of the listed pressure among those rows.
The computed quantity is 2.89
